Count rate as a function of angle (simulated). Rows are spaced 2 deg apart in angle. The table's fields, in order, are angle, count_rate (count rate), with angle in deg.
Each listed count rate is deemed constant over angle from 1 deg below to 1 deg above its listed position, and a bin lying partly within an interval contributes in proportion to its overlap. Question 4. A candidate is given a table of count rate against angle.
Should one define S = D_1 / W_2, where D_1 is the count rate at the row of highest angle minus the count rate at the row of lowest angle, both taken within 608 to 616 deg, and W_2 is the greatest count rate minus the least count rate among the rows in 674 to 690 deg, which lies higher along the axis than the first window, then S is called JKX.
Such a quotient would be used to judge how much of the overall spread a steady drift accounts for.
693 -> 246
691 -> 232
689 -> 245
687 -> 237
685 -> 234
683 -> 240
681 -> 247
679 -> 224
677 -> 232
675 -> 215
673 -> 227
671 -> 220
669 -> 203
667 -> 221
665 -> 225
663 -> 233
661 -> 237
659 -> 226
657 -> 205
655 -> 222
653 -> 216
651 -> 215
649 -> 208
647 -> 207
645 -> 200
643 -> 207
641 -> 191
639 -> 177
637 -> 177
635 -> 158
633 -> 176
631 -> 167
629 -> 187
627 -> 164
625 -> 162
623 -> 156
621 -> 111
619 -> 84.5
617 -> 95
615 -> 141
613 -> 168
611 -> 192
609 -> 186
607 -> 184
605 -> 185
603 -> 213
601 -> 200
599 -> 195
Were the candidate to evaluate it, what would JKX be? -1.4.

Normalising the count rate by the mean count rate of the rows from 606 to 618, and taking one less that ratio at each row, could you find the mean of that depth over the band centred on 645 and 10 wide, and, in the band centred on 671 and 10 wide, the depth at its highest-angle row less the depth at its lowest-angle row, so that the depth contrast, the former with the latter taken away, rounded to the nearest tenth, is -0.3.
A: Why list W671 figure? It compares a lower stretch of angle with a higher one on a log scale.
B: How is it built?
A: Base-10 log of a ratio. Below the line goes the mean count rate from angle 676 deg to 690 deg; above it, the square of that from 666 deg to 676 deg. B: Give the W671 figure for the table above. 2.3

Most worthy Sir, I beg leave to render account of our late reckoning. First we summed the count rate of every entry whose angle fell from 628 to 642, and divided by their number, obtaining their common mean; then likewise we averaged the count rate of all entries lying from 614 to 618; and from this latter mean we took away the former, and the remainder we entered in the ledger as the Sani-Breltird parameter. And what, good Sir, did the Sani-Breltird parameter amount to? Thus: -58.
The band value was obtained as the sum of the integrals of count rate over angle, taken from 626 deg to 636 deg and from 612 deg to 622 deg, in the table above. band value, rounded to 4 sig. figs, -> 2903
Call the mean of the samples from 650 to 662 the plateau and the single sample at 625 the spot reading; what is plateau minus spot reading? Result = 58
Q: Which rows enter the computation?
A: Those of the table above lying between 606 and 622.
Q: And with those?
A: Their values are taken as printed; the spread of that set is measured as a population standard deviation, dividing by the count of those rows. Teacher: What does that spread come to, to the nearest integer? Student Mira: 41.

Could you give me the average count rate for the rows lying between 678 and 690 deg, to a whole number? 238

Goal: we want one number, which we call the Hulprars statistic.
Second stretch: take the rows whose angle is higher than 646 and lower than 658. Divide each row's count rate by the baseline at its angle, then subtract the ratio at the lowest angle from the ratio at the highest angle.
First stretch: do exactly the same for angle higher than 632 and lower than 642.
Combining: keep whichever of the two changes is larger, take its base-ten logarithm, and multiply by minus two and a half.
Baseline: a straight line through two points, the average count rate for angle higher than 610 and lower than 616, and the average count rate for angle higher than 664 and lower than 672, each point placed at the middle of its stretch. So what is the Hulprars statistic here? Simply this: 3.4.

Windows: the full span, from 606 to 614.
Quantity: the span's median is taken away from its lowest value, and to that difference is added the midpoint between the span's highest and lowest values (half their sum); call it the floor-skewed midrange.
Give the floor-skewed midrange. 163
